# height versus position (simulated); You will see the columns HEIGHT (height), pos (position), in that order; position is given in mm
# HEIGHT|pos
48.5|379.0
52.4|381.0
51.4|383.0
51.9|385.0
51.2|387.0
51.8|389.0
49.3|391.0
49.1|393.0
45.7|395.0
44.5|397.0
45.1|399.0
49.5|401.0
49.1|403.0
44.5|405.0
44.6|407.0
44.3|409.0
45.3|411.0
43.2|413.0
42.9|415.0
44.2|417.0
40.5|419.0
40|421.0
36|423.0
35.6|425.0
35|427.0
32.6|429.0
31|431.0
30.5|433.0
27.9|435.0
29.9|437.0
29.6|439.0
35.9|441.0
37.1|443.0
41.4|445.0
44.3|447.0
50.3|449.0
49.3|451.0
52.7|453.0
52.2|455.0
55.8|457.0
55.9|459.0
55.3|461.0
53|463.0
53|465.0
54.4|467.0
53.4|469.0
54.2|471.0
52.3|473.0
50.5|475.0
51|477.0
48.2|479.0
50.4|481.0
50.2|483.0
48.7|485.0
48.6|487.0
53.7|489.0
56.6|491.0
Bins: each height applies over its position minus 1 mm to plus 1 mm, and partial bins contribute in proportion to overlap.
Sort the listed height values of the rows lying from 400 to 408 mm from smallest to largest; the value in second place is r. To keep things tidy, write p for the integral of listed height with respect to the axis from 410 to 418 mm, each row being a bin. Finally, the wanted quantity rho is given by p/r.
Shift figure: 8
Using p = 351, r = 44.6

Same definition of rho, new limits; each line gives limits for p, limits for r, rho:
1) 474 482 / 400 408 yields 9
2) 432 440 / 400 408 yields 5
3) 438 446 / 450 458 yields 6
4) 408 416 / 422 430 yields 10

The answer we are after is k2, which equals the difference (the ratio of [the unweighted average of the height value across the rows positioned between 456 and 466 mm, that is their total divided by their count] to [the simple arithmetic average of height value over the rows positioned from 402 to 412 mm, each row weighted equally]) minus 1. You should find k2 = 0.2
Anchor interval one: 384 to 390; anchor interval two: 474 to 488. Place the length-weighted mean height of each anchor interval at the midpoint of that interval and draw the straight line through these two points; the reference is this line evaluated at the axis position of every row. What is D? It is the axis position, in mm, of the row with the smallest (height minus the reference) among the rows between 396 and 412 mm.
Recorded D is 397.0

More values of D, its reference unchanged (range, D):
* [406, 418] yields 415.0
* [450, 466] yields 451.0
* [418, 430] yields 429.0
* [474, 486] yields 479.0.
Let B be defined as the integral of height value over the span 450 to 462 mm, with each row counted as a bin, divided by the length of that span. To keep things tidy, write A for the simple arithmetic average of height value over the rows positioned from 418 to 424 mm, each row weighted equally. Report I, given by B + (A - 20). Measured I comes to 72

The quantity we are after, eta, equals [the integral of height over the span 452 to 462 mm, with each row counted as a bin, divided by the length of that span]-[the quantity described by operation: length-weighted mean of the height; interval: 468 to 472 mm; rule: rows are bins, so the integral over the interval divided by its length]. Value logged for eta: 1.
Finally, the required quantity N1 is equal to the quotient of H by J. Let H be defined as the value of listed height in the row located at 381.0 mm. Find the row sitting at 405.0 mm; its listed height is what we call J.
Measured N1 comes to 1.18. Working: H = 52.4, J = 44.5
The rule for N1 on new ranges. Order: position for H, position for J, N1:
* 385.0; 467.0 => 0.95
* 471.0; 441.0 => 1.51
